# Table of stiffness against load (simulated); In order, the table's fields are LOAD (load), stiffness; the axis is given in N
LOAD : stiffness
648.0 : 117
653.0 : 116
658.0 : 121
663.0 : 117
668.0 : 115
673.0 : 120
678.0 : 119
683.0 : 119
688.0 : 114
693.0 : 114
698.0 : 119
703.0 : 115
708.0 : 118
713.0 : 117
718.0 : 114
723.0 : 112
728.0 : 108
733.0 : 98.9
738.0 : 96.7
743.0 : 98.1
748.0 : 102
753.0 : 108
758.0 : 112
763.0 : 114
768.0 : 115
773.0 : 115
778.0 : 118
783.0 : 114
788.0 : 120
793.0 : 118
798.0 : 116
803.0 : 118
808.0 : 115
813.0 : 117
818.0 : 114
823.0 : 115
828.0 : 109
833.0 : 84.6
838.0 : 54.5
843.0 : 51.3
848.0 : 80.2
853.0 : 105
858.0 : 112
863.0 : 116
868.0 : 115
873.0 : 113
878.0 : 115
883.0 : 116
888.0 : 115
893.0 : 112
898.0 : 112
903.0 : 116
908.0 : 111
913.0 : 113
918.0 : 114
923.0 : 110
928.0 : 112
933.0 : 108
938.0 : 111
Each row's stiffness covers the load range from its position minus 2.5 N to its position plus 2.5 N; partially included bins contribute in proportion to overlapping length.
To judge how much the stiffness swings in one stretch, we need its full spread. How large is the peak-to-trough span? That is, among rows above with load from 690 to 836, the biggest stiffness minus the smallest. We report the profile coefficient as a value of 35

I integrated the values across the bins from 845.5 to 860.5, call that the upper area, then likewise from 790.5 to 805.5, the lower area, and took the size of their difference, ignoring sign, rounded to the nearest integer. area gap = 274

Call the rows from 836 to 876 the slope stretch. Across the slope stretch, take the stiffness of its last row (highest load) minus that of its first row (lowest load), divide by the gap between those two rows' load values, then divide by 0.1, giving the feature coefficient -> 17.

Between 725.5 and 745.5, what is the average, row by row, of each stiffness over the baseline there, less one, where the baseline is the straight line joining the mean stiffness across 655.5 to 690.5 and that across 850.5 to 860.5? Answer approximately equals -0.12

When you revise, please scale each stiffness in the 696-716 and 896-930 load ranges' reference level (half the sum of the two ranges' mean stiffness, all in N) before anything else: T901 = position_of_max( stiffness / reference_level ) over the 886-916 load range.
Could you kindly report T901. 903.0 N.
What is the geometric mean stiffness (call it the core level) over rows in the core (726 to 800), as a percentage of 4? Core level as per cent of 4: 2749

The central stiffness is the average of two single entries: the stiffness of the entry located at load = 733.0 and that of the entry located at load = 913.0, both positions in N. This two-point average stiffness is 106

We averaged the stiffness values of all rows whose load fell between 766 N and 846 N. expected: 106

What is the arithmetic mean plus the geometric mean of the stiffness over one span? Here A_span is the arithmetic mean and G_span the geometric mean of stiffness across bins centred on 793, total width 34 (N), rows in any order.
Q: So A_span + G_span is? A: 234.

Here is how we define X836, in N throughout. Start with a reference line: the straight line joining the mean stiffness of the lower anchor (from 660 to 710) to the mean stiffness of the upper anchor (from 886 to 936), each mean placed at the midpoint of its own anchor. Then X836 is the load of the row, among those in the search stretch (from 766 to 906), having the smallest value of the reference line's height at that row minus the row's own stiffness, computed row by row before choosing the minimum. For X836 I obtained 788.0 N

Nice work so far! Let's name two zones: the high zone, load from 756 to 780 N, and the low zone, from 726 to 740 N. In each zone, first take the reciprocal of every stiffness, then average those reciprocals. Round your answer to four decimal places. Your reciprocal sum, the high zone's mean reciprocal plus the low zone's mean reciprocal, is 0.0186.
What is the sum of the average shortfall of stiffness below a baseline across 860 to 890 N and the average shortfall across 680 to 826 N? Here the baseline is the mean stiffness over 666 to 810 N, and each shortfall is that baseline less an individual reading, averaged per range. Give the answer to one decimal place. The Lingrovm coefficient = -1.5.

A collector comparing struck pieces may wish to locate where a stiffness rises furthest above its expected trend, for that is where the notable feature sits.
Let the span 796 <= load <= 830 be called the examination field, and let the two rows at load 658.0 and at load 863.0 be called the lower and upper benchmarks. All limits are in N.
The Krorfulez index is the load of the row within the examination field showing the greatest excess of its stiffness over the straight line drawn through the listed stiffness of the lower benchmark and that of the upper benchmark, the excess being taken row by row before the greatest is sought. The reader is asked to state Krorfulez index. 803.0 N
